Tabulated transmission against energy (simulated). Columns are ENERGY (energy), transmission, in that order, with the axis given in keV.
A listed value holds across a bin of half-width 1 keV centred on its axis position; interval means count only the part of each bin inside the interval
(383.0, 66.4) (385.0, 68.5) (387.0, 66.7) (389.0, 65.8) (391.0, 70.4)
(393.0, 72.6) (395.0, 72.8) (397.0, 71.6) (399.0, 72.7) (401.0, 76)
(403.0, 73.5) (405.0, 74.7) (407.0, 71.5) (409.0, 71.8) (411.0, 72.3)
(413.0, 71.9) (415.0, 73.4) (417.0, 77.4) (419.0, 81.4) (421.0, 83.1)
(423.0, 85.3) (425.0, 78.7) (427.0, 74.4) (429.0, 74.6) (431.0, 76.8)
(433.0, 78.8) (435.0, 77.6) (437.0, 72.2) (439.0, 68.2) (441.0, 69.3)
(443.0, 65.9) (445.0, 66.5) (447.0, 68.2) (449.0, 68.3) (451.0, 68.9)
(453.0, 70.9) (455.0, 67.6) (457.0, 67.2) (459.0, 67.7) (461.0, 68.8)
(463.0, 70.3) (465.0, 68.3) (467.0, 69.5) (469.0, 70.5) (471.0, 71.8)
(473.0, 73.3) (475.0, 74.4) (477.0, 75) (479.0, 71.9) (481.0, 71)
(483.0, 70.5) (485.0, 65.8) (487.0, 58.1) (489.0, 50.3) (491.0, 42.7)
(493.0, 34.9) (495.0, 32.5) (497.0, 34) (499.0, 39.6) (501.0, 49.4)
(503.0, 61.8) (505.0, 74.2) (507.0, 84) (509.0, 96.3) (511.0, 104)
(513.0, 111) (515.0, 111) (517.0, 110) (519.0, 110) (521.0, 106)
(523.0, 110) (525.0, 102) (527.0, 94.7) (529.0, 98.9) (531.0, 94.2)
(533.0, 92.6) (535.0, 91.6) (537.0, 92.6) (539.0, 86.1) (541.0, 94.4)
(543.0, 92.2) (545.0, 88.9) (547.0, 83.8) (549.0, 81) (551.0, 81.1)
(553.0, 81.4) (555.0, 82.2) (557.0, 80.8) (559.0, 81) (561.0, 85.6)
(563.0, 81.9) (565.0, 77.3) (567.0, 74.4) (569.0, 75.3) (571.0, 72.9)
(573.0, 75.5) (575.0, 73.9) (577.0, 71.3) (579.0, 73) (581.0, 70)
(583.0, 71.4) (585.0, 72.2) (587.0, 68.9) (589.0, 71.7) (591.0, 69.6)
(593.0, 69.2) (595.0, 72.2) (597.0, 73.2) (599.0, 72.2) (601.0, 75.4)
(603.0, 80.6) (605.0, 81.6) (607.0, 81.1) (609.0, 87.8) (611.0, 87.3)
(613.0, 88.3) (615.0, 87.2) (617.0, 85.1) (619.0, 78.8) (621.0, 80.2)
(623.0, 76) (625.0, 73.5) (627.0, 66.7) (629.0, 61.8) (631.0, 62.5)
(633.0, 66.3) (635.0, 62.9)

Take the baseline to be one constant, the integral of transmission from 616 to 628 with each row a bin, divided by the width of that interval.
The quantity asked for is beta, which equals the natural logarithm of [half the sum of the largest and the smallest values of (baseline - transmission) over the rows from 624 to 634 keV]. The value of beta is 2.2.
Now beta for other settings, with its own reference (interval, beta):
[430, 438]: 0.2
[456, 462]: 2.2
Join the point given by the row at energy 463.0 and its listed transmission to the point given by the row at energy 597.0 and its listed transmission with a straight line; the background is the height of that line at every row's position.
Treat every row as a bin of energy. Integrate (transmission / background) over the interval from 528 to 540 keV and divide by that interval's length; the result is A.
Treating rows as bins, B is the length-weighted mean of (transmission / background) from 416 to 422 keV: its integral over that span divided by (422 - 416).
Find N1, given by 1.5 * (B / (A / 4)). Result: 5.41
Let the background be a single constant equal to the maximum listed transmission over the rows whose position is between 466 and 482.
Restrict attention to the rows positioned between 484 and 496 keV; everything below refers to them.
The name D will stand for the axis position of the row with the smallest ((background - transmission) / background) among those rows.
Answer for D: 485.0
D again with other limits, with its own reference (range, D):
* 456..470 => 469.0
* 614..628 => 615.0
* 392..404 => 401.0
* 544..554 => 545.0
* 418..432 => 423.0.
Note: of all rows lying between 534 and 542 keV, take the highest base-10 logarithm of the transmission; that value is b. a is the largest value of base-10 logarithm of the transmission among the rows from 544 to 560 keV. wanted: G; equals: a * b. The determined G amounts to 3.85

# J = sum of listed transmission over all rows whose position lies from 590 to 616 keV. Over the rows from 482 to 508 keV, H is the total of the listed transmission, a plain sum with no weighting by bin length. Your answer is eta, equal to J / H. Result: 1.47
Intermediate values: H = 698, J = 1026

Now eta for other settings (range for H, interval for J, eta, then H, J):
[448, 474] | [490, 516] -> 0.97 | 903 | 875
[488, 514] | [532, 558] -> 1.39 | 815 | 1129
